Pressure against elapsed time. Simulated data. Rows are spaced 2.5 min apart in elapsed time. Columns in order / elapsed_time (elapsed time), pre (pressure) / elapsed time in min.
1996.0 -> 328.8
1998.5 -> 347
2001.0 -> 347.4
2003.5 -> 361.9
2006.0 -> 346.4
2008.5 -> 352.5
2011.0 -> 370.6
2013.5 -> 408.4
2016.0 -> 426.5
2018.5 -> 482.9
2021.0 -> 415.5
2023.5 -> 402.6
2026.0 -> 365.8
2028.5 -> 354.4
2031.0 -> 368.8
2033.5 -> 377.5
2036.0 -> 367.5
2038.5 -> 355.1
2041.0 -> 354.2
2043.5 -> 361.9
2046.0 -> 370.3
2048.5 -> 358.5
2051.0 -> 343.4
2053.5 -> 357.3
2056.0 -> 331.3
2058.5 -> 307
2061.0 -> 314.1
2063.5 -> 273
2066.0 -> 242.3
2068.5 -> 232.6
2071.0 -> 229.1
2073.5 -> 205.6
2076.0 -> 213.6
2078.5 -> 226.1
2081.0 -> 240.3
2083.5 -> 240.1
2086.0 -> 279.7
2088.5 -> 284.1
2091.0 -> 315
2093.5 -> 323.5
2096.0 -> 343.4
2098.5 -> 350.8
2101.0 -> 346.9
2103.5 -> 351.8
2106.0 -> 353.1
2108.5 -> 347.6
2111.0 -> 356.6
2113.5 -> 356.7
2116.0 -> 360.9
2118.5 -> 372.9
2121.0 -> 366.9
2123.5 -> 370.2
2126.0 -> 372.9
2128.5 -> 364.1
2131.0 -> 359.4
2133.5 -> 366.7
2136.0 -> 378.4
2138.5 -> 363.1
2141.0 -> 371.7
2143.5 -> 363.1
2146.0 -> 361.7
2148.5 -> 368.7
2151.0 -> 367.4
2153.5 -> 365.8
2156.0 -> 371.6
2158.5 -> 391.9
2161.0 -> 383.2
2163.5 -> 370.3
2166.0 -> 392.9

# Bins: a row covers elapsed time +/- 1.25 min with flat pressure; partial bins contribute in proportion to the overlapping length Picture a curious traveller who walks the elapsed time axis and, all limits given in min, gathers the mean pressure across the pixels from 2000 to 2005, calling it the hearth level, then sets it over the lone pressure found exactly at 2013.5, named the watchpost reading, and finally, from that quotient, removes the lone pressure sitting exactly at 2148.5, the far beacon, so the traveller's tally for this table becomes -368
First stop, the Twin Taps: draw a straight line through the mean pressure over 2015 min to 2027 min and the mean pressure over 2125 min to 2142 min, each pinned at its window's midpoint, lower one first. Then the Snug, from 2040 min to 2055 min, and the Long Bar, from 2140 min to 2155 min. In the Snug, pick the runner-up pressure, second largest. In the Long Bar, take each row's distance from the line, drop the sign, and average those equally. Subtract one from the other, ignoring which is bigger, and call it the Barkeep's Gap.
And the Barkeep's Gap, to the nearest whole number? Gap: 357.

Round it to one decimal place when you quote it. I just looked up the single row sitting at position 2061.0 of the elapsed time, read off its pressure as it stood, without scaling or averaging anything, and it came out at 314.1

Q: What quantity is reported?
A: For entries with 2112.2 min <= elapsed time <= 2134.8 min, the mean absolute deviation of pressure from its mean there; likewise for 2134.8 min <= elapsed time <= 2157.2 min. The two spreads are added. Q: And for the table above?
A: 9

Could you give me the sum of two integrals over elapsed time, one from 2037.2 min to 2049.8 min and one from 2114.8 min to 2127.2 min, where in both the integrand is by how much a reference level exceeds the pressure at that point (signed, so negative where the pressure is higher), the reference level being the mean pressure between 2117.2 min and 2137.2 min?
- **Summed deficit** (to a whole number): 114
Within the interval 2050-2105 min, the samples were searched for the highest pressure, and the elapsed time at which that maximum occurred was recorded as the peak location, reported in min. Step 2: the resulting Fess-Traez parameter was 2053.5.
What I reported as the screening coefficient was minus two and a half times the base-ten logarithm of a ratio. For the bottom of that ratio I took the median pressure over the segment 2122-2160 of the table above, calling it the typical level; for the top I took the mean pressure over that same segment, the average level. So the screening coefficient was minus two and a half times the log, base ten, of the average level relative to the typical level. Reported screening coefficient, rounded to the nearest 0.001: -0.005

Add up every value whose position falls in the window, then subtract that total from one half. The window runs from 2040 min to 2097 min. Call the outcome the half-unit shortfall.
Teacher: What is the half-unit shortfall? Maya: -6746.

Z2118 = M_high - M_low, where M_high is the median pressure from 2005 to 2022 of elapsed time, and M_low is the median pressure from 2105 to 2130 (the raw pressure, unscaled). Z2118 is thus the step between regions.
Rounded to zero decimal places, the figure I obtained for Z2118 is 46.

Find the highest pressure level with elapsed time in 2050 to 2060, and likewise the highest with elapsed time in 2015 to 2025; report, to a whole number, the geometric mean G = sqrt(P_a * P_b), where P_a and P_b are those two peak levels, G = 415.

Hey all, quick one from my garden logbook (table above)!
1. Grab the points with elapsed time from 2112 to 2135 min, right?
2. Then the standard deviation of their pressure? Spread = 6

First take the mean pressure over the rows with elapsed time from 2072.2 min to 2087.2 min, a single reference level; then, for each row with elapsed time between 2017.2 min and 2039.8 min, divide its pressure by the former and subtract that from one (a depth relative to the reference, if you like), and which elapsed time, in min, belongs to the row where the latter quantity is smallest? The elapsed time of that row 2018.5 min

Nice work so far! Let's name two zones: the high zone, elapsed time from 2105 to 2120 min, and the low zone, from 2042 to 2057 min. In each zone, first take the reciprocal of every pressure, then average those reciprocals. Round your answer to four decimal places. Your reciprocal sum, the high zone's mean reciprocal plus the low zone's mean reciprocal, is 0.0056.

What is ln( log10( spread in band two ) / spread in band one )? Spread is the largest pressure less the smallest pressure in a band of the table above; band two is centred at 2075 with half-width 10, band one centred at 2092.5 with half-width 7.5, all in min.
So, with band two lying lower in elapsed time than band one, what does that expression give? -3.8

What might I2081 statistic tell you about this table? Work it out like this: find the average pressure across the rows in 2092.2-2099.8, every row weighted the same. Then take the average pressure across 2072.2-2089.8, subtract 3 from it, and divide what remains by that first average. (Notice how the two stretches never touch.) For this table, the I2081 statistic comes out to 0.70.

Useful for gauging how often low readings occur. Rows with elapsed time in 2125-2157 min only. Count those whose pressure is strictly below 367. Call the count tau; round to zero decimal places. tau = 7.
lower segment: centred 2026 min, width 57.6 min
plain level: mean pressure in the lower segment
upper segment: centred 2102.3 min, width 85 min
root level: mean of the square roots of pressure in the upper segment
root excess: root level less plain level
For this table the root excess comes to -356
